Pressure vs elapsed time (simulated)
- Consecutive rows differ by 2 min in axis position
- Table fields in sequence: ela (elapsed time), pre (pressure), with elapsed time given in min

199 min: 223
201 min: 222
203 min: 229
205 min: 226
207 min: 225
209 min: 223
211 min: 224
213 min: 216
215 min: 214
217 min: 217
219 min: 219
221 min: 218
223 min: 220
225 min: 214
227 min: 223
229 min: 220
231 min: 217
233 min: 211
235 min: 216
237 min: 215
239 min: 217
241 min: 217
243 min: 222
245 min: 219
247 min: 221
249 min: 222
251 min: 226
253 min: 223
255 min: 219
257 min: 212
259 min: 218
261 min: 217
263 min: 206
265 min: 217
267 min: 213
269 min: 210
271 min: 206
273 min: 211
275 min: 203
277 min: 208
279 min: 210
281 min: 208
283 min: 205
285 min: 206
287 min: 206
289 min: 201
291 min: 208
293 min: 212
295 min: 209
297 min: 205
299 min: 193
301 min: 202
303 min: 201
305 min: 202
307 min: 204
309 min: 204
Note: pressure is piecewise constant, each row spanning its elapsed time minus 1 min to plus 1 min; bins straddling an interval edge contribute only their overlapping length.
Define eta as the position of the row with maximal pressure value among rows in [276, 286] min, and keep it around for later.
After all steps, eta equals 279 min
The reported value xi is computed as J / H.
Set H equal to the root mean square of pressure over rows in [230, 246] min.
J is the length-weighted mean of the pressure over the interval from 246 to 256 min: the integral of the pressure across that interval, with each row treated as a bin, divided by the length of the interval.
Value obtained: 1.03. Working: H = 217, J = 222.2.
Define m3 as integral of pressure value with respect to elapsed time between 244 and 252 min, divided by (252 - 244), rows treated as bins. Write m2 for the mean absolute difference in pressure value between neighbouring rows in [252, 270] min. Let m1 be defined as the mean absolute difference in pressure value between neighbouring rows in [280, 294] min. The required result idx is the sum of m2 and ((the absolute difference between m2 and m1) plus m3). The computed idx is 230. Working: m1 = 3.3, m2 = 5.9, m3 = 222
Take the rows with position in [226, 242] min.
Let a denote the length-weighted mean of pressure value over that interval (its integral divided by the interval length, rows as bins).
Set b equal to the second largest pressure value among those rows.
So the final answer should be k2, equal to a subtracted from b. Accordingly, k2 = 3.0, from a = 217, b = 220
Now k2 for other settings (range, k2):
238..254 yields 2.1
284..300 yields 4.0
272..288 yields 2.9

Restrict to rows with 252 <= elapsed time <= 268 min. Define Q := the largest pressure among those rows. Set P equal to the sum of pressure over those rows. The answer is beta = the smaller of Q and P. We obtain 223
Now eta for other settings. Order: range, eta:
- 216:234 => 227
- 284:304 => 293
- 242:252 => 251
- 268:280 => 273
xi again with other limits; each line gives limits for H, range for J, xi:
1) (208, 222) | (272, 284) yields 0.95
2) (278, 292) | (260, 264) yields 1.03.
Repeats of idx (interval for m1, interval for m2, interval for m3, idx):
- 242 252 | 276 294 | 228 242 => 220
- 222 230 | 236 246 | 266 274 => 216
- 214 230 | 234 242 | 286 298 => 211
